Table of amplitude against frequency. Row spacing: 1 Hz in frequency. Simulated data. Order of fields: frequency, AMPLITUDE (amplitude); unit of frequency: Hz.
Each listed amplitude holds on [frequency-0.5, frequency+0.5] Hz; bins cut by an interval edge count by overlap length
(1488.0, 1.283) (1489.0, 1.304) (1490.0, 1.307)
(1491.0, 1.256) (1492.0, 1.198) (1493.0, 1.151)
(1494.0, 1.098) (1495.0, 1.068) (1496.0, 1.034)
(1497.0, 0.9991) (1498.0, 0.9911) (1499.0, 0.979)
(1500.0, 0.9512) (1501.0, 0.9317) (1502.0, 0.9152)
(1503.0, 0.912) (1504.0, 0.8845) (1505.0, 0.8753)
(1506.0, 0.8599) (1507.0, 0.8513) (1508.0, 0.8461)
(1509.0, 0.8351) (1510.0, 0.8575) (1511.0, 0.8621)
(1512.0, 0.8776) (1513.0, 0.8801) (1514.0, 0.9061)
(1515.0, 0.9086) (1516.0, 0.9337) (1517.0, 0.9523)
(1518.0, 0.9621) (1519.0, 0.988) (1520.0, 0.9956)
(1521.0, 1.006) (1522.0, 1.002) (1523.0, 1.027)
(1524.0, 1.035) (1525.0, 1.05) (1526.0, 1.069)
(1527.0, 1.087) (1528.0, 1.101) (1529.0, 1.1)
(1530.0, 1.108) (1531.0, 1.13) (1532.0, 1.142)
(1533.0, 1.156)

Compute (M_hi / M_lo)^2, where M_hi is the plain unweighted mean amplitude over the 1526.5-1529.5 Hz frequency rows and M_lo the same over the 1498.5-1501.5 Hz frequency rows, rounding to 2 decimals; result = 1.32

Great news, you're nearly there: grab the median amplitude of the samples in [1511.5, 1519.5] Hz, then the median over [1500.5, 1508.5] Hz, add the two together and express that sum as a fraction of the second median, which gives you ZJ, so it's 2.05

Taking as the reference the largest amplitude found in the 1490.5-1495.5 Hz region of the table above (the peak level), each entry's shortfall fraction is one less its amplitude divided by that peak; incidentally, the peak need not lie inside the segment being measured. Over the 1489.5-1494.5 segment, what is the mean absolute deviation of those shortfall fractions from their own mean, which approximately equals 0.051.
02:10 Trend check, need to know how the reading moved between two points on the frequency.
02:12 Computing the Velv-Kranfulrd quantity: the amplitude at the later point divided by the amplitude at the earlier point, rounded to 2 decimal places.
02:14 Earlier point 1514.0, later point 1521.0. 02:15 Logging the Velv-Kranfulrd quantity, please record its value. 1.11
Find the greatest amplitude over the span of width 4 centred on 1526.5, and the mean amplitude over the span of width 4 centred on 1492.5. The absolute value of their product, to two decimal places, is 1.29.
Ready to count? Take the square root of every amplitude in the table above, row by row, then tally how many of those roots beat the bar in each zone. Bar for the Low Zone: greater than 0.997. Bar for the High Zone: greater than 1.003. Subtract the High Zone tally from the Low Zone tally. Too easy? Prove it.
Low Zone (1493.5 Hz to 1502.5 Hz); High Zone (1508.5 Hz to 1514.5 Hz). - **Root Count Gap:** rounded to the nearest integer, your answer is 4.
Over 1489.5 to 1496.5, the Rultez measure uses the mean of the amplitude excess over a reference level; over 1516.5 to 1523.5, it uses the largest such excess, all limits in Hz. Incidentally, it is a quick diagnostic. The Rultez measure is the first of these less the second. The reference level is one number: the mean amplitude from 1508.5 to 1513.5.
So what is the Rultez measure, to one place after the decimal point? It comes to 0.1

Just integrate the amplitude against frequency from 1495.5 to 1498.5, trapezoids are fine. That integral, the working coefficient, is 3.0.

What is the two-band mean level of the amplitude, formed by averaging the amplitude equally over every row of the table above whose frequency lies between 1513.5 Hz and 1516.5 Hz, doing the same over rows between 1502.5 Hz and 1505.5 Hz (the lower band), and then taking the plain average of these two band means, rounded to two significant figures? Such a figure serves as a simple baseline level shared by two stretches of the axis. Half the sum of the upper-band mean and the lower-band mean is 0.90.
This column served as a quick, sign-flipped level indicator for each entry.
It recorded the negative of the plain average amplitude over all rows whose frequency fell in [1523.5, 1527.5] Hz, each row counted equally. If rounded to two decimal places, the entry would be -1.06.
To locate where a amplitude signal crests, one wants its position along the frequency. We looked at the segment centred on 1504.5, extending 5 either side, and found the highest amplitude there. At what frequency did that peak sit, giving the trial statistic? 1500.0 Hz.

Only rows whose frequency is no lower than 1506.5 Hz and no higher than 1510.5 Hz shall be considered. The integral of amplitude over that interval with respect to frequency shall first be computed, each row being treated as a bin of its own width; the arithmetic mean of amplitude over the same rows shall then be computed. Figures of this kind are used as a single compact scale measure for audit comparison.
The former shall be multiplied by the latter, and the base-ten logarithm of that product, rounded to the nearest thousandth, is 0.458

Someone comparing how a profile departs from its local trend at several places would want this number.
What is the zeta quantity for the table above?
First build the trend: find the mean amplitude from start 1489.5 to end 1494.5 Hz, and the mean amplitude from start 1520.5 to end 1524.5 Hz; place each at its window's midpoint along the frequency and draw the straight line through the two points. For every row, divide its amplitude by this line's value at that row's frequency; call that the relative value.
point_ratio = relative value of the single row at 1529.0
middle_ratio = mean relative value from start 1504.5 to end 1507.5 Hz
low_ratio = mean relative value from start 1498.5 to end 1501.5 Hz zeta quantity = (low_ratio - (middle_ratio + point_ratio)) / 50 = -0.0214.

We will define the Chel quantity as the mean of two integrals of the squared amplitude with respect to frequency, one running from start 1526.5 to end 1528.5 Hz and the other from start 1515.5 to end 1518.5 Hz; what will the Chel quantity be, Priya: 2.55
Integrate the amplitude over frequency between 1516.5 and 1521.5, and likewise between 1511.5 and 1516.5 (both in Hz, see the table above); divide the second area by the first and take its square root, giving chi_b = 0.96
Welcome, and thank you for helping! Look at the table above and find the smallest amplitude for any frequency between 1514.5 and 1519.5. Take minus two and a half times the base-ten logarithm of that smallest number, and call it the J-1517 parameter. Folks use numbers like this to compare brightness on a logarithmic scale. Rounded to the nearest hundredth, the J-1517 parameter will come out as 0.10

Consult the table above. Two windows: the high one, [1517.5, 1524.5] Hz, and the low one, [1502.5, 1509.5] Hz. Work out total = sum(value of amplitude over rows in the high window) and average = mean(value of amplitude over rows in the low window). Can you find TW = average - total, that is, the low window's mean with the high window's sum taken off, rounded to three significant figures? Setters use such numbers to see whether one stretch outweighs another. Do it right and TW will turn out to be -6.15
